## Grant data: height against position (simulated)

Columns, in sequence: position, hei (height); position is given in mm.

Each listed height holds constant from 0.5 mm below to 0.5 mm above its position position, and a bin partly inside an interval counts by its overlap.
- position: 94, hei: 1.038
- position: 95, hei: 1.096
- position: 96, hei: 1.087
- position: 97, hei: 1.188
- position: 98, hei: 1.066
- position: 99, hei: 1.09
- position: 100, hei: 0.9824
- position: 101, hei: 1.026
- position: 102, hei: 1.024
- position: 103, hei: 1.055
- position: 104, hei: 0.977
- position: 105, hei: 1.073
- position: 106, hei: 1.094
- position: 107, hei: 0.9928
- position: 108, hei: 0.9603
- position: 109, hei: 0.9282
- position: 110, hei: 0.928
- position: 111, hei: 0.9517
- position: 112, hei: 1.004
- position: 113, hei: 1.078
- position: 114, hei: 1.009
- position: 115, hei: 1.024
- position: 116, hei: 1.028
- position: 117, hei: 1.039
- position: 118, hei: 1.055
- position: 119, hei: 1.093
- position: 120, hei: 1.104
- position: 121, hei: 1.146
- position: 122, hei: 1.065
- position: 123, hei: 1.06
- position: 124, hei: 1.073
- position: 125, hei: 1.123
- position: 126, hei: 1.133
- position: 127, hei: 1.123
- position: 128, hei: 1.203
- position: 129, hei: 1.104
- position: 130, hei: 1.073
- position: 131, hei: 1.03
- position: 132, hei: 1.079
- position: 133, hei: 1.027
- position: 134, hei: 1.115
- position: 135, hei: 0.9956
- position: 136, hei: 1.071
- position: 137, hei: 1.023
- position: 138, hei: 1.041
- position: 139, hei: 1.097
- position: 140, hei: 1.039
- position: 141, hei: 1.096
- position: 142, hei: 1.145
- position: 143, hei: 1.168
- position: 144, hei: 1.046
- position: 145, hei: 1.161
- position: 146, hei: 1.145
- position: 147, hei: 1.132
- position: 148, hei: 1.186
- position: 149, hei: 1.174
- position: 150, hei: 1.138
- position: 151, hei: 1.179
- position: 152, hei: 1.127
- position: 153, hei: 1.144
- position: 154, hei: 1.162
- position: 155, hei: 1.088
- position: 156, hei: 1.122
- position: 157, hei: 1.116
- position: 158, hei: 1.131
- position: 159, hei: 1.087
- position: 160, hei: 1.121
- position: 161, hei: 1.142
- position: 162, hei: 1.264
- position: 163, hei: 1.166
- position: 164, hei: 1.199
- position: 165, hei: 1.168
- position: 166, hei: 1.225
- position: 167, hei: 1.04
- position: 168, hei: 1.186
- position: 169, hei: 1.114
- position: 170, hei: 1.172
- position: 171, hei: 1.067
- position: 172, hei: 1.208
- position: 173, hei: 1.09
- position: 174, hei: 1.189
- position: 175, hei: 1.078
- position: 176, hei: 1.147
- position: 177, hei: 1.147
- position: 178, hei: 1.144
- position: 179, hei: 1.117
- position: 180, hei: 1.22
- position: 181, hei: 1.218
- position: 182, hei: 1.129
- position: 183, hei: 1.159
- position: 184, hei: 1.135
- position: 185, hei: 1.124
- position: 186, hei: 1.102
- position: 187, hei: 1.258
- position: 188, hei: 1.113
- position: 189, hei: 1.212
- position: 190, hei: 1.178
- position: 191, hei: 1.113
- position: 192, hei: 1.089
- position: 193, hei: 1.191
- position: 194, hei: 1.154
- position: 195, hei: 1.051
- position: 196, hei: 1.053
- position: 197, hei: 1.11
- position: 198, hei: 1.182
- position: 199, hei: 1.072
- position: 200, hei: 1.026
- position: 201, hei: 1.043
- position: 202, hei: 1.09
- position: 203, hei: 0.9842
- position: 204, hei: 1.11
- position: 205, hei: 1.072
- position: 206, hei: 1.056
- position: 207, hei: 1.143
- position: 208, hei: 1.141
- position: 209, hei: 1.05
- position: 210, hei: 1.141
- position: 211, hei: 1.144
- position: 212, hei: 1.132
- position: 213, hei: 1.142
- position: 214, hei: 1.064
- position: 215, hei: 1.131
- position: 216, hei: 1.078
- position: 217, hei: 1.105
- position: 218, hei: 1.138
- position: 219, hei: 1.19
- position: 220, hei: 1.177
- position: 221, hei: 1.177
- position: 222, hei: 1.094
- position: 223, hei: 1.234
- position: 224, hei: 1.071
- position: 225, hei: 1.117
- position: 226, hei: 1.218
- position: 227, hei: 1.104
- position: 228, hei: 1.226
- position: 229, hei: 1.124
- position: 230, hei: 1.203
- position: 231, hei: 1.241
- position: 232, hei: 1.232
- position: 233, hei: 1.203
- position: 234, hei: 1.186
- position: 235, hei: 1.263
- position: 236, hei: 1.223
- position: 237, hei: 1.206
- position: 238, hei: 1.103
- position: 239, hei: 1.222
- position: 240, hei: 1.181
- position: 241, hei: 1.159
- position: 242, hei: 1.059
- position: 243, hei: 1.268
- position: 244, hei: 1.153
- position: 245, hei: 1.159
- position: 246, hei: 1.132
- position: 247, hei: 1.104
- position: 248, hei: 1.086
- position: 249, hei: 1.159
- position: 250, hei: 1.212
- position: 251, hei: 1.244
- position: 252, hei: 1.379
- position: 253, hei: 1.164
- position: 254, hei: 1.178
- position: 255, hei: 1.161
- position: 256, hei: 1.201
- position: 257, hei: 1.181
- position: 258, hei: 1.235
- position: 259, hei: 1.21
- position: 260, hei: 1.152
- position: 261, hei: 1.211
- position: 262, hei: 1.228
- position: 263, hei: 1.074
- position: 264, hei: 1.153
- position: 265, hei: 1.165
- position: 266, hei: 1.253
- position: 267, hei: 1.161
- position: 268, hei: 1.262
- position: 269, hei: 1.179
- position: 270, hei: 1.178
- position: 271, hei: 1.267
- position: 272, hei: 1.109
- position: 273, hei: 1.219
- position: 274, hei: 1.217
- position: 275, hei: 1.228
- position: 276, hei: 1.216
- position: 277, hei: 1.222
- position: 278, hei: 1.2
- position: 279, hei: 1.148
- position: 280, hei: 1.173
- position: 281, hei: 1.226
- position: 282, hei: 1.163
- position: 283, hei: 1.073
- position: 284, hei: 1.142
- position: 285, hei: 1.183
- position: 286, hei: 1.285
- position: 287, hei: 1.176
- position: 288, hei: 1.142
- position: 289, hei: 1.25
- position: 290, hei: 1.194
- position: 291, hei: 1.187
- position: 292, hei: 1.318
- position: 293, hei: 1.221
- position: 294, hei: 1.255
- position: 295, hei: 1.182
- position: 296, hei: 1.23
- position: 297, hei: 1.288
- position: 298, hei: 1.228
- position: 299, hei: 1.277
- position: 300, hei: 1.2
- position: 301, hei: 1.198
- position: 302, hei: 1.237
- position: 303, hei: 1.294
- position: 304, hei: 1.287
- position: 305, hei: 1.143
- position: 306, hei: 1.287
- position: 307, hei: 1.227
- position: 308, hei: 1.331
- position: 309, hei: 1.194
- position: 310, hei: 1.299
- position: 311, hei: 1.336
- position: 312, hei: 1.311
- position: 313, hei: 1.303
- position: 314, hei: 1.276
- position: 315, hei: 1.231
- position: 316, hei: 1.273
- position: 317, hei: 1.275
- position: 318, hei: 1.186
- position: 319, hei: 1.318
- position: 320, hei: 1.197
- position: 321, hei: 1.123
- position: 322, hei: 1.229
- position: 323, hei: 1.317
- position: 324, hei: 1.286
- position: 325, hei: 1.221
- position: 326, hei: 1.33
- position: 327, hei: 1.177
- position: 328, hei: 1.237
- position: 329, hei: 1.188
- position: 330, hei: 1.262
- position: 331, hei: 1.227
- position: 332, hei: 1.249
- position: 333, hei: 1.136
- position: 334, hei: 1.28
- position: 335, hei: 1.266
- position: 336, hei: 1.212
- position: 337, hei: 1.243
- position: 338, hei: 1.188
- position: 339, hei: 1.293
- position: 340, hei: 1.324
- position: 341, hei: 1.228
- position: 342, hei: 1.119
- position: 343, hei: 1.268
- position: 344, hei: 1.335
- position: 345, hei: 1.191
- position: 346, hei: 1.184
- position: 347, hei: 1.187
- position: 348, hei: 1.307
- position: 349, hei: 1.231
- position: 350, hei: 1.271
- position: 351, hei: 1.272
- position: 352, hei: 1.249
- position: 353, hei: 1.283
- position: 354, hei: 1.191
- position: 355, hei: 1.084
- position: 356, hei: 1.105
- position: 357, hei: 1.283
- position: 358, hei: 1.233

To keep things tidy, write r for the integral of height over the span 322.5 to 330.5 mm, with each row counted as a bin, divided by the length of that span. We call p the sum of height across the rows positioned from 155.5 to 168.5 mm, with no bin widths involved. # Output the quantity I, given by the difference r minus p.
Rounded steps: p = 15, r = 1.25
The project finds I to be -14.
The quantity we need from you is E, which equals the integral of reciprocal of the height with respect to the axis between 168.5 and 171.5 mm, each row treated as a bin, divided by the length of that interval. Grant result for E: 0.90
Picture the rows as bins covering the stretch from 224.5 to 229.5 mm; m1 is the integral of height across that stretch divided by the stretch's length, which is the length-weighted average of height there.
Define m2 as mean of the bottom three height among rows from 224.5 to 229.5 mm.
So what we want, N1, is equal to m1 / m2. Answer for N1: 1.04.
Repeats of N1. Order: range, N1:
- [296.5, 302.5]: 1.02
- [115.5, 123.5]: 1.03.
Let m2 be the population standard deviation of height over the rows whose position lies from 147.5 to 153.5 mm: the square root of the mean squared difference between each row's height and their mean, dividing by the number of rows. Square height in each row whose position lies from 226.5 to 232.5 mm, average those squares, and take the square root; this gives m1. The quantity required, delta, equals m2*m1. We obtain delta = 0.027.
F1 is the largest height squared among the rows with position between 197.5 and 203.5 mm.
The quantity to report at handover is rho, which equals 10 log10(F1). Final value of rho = 1.5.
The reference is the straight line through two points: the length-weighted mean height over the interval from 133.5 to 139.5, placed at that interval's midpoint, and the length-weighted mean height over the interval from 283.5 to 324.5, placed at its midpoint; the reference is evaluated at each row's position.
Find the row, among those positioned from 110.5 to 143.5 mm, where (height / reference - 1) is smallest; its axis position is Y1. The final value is 111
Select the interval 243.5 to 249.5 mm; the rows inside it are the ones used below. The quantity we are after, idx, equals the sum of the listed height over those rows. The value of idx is 6.8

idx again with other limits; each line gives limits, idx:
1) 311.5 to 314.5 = 3.9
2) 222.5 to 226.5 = 4.6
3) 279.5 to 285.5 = 7.0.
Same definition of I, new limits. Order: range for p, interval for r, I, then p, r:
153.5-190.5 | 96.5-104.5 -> -41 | 43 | 1.05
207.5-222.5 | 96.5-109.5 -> -16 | 17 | 1.04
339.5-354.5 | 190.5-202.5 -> -18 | 19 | 1.10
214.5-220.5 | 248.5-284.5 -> -6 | 7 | 1.19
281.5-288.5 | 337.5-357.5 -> -7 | 8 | 1.23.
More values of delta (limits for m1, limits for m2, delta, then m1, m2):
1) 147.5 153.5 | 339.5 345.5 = 0.087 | 1.16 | 0.08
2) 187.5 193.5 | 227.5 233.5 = 0.045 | 1.15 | 0.04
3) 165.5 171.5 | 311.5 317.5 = 0.029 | 1.14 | 0.03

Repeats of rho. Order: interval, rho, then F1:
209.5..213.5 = 1.2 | 1.31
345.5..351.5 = 2.3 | 1.71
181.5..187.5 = 2.0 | 1.58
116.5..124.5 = 1.2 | 1.31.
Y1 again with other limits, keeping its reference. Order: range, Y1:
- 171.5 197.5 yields 195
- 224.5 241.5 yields 238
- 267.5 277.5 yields 272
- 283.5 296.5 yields 288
